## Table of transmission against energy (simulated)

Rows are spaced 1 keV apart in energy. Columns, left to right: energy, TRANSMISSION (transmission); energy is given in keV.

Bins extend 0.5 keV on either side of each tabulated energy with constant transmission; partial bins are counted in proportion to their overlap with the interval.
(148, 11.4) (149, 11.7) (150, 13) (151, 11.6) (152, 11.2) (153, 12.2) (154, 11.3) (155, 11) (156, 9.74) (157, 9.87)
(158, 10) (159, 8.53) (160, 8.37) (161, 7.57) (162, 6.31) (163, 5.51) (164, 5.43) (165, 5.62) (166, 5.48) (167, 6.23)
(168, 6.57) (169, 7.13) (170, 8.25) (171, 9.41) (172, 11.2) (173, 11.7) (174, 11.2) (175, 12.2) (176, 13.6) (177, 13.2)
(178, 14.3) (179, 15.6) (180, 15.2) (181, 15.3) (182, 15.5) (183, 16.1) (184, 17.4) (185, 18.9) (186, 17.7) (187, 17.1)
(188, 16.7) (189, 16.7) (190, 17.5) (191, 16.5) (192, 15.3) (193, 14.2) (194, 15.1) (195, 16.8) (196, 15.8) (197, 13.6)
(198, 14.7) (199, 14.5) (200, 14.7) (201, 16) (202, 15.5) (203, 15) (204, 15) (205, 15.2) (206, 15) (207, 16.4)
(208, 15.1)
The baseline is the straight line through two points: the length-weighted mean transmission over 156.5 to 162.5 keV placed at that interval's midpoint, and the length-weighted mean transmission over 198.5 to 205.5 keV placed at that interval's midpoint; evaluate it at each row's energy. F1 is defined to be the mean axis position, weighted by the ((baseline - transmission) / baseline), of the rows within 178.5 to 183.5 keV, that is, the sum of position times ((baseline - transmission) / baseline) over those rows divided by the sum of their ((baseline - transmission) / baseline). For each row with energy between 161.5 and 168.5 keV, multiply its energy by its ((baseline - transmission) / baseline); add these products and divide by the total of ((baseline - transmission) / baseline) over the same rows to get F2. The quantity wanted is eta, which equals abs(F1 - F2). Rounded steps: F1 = 181.0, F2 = 165.0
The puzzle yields 15.9 keV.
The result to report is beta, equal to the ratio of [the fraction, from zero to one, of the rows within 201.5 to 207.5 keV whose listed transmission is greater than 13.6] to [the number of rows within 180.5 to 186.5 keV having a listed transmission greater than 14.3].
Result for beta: 0.17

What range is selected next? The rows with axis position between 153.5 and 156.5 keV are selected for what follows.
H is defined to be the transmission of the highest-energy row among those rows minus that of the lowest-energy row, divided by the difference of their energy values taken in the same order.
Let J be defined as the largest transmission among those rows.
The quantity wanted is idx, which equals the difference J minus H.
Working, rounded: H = -0.8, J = 11.3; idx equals 12.1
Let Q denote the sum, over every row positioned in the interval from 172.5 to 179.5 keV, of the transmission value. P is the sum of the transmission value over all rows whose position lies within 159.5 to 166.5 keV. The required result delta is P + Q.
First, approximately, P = 44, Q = 92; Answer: 136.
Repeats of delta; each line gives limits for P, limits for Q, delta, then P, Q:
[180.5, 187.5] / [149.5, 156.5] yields 198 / 118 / 80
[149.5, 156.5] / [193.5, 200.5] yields 185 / 80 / 105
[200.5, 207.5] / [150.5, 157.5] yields 185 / 108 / 77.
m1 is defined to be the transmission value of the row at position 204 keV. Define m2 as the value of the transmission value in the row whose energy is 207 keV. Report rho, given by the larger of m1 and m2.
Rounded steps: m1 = 15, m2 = 16.4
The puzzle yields 16.4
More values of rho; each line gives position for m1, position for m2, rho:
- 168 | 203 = 15.0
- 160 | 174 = 11.2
